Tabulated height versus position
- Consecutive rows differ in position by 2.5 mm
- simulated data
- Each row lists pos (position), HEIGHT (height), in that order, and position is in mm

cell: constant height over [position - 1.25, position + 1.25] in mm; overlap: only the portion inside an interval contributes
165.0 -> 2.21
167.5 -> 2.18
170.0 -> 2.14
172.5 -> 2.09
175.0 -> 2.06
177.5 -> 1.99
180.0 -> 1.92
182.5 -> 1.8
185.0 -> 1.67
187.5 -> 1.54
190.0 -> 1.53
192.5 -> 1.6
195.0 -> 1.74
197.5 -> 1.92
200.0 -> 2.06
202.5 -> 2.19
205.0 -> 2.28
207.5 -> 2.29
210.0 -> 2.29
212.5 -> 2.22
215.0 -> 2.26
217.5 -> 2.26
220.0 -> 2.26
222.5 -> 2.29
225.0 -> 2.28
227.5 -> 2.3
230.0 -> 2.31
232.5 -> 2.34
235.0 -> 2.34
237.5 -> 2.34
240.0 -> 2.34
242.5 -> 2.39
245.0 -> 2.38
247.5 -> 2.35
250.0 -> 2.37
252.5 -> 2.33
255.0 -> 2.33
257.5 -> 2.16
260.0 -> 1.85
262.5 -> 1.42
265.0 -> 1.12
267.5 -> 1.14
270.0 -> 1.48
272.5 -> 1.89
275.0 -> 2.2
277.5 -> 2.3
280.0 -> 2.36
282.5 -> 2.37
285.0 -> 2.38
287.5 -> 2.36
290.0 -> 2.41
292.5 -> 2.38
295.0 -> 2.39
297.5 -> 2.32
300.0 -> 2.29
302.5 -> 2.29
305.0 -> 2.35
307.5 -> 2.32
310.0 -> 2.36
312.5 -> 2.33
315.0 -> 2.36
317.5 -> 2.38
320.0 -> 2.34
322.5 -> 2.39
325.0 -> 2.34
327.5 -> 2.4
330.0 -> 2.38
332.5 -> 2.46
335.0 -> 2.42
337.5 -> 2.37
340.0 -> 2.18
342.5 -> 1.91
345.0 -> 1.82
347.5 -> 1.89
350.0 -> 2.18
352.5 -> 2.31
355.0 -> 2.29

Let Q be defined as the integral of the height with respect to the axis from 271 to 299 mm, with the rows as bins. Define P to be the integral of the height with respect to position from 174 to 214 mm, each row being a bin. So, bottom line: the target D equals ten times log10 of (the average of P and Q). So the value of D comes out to 18.5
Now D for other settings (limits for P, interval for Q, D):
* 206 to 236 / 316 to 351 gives 18.7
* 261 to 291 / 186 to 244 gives 19.6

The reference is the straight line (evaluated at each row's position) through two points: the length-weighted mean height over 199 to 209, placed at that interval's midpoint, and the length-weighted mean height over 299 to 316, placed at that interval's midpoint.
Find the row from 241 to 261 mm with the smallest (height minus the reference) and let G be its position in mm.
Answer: 260.0 mm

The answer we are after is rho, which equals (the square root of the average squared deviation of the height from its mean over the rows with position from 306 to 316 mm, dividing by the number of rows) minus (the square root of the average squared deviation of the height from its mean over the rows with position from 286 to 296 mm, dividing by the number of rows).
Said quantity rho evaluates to 0.000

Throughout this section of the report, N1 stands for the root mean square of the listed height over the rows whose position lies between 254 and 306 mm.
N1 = 2.13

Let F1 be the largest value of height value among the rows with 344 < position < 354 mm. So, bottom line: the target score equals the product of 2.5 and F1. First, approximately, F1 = 2.31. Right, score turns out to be 5.8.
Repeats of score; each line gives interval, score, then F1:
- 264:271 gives 3.7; 1.48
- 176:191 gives 5.0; 1.99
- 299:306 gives 5.9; 2.35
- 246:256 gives 5.9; 2.37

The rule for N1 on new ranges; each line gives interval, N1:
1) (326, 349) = 2.22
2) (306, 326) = 2.35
